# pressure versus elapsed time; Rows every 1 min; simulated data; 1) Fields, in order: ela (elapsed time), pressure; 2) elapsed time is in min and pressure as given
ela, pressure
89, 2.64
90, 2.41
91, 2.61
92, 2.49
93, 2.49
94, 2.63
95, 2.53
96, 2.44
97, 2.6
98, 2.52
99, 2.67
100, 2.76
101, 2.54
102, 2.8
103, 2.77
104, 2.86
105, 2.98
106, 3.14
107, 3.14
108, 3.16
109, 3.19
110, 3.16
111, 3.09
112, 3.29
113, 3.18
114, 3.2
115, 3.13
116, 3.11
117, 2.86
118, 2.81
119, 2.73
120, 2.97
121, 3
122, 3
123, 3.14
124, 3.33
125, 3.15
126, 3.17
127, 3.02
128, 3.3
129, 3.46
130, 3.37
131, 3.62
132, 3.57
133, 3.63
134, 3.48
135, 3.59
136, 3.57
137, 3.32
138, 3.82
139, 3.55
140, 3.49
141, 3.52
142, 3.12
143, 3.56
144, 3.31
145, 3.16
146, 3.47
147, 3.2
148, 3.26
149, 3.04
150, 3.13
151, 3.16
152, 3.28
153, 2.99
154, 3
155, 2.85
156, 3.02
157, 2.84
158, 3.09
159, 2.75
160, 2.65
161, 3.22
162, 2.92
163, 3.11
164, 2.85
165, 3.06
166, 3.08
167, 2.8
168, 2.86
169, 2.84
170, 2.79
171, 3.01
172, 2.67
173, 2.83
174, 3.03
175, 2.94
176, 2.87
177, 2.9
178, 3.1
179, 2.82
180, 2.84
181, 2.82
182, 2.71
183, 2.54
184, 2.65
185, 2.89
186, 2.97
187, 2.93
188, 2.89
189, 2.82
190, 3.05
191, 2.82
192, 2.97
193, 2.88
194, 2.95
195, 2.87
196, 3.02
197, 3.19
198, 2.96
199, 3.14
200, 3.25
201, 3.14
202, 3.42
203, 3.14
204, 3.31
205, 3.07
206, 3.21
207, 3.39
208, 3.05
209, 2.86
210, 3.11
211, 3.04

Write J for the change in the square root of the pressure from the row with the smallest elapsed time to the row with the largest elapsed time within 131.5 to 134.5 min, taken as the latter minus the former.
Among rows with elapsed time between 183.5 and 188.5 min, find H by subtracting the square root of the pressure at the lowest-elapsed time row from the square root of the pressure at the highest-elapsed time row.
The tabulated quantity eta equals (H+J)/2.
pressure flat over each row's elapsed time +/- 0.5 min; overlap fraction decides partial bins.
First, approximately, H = 0.07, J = -0.02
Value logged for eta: 0.02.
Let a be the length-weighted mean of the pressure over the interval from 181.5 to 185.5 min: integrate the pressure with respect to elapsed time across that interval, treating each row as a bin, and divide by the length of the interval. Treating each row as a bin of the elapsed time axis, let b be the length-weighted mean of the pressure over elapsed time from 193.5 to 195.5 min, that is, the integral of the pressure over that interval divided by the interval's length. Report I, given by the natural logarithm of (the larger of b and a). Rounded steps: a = 2.7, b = 2.9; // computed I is 1.07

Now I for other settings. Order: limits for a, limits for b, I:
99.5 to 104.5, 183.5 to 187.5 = 1.05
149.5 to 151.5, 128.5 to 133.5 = 1.26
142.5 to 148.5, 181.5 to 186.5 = 1.20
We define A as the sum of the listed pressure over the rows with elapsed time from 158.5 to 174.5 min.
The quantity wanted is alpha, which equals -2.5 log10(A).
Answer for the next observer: -4.2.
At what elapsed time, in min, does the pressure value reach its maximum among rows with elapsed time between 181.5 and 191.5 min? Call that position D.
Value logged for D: 190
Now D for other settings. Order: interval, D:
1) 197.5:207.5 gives 202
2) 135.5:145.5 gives 138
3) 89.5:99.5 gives 99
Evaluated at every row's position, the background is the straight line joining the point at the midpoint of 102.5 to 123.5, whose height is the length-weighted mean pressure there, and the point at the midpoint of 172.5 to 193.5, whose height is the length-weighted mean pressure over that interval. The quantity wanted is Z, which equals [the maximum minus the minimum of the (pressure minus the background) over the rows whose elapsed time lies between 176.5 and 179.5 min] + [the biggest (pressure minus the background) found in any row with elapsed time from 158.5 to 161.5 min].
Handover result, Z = 0.57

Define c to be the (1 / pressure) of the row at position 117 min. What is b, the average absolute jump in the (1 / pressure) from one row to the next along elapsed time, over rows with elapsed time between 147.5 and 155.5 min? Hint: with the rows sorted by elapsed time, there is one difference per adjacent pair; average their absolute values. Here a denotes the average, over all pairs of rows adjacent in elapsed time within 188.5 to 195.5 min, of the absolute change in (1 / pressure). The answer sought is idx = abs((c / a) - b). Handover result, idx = 21.0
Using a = 0.017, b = 0.0135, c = 0.35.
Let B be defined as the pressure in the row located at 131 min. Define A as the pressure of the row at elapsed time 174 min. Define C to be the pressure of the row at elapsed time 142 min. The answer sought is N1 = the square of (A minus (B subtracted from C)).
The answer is 12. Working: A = 3.03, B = 3.62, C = 3.12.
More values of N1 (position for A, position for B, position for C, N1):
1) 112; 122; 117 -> 12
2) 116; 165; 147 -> 9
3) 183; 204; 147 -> 7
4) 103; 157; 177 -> 7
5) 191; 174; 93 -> 11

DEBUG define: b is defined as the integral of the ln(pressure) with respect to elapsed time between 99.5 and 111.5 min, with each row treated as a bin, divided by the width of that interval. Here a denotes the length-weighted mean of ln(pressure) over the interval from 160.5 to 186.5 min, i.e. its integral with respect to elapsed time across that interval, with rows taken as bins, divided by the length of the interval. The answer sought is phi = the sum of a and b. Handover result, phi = 2.14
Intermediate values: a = 1.06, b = 1.085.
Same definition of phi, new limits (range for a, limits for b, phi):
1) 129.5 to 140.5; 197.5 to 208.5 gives 2.42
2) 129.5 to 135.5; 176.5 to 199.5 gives 2.33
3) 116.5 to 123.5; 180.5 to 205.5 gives 2.16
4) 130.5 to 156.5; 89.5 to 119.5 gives 2.24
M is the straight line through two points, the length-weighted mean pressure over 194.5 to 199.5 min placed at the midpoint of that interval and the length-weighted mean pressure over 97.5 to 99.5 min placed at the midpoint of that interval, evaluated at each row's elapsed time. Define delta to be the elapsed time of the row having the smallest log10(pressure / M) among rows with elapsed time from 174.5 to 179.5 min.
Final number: 179 min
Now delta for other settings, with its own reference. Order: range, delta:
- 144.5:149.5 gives 149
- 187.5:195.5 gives 191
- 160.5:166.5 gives 164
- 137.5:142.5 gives 142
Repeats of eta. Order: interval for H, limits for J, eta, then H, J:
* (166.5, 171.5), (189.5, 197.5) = 0.05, 0.06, 0.04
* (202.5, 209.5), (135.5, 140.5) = -0.05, -0.08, -0.02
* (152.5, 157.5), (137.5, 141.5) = -0.06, -0.04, -0.08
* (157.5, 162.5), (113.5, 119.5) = -0.09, -0.05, -0.14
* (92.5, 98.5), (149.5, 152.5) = 0.03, 0.01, 0.04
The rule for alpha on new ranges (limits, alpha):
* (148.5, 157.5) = -3.6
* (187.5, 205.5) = -4.3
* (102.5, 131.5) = -4.9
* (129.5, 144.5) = -4.3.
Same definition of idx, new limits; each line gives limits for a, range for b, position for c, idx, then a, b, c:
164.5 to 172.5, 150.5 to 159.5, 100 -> 21.2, 0.017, 0.0211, 0.36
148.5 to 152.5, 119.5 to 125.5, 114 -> 38.9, 0.008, 0.0107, 0.31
